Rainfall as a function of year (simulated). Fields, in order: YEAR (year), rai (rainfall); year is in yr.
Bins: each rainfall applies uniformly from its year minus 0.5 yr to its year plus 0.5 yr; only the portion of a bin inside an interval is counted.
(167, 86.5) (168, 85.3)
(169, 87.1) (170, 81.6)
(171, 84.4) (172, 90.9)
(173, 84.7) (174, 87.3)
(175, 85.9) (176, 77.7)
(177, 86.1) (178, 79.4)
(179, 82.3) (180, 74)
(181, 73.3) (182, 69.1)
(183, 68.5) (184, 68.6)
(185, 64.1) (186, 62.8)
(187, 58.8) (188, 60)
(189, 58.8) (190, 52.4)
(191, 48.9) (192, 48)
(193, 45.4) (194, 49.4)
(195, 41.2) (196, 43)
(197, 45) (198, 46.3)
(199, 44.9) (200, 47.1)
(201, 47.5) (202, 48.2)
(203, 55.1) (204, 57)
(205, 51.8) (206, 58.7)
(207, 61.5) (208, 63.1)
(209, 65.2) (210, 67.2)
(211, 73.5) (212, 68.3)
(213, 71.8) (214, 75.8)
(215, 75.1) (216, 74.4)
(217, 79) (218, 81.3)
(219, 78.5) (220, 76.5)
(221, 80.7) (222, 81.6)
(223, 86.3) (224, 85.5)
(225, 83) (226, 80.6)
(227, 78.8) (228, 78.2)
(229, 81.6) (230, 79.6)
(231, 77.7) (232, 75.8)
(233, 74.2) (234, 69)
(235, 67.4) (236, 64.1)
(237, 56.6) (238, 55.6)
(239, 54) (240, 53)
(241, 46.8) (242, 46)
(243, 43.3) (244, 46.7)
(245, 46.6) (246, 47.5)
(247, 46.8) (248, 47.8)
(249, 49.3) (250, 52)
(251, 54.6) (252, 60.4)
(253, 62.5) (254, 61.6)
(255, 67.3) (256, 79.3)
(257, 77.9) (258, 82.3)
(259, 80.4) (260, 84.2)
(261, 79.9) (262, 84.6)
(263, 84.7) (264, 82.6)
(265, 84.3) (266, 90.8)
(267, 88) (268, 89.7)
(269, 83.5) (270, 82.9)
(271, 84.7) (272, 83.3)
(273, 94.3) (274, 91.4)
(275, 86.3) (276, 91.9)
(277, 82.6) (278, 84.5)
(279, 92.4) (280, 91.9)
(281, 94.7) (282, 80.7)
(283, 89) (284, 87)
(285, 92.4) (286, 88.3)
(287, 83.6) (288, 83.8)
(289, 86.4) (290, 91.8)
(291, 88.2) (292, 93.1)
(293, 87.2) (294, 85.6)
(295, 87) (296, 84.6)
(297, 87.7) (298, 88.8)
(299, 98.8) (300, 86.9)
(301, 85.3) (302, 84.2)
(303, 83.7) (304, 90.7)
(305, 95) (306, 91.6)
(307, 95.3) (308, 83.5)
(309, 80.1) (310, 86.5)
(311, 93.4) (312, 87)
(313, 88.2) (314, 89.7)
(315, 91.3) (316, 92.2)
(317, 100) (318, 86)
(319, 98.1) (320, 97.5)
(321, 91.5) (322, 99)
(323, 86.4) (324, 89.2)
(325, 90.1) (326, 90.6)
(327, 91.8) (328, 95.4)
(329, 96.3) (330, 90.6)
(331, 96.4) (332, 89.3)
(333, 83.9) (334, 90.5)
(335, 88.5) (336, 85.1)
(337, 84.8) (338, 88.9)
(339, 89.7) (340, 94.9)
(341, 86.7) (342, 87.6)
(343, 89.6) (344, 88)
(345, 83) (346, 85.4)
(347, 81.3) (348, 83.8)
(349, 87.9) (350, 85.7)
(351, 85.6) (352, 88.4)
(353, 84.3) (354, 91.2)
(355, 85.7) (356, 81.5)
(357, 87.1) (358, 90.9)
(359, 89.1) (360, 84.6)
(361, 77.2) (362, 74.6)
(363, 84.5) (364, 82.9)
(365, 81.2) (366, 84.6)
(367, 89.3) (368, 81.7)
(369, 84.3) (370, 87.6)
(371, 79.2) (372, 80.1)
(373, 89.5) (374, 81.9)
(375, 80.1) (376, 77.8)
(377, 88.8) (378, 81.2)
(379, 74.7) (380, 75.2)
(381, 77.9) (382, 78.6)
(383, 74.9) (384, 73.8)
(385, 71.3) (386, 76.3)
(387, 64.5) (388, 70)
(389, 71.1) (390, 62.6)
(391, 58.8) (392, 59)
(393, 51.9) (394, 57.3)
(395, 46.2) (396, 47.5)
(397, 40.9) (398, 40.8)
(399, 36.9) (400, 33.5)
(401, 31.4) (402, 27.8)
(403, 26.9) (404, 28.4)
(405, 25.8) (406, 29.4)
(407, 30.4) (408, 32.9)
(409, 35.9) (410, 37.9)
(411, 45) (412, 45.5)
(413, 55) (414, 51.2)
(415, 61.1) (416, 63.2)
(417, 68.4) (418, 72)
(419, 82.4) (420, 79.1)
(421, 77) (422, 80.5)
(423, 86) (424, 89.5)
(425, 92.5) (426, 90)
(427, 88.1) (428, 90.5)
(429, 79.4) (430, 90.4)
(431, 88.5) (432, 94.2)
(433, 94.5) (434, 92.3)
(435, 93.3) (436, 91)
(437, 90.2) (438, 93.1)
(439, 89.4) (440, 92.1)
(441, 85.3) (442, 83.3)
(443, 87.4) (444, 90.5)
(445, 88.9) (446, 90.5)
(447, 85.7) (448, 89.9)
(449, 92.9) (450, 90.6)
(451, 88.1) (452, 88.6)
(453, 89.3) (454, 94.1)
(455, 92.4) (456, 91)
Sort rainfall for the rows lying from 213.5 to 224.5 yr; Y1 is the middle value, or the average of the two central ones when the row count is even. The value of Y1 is 79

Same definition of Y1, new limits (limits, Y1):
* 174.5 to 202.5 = 59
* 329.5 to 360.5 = 88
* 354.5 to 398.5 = 78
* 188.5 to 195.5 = 49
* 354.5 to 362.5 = 85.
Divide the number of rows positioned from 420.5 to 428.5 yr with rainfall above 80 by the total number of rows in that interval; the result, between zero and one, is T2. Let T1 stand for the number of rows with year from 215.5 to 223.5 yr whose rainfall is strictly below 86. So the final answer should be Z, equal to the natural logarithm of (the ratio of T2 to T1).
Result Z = -2.08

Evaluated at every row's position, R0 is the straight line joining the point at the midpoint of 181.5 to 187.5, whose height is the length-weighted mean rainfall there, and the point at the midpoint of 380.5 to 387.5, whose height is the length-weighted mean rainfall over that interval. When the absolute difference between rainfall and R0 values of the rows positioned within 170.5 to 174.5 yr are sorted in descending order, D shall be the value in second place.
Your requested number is 22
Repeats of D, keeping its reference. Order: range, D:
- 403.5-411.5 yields 46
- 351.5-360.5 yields 18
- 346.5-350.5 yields 13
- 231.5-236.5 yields 7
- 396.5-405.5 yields 48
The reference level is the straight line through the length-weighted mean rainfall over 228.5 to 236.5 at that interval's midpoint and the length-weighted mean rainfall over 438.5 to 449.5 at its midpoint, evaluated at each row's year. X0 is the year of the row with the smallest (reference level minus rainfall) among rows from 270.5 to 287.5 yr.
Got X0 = 273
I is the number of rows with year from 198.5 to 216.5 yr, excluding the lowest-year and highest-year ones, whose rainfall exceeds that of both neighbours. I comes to 3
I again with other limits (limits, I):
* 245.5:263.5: 4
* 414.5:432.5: 4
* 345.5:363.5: 4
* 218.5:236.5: 2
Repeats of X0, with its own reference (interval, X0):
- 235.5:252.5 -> 236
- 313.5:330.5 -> 317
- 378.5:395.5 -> 382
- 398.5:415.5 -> 415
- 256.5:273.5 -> 273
